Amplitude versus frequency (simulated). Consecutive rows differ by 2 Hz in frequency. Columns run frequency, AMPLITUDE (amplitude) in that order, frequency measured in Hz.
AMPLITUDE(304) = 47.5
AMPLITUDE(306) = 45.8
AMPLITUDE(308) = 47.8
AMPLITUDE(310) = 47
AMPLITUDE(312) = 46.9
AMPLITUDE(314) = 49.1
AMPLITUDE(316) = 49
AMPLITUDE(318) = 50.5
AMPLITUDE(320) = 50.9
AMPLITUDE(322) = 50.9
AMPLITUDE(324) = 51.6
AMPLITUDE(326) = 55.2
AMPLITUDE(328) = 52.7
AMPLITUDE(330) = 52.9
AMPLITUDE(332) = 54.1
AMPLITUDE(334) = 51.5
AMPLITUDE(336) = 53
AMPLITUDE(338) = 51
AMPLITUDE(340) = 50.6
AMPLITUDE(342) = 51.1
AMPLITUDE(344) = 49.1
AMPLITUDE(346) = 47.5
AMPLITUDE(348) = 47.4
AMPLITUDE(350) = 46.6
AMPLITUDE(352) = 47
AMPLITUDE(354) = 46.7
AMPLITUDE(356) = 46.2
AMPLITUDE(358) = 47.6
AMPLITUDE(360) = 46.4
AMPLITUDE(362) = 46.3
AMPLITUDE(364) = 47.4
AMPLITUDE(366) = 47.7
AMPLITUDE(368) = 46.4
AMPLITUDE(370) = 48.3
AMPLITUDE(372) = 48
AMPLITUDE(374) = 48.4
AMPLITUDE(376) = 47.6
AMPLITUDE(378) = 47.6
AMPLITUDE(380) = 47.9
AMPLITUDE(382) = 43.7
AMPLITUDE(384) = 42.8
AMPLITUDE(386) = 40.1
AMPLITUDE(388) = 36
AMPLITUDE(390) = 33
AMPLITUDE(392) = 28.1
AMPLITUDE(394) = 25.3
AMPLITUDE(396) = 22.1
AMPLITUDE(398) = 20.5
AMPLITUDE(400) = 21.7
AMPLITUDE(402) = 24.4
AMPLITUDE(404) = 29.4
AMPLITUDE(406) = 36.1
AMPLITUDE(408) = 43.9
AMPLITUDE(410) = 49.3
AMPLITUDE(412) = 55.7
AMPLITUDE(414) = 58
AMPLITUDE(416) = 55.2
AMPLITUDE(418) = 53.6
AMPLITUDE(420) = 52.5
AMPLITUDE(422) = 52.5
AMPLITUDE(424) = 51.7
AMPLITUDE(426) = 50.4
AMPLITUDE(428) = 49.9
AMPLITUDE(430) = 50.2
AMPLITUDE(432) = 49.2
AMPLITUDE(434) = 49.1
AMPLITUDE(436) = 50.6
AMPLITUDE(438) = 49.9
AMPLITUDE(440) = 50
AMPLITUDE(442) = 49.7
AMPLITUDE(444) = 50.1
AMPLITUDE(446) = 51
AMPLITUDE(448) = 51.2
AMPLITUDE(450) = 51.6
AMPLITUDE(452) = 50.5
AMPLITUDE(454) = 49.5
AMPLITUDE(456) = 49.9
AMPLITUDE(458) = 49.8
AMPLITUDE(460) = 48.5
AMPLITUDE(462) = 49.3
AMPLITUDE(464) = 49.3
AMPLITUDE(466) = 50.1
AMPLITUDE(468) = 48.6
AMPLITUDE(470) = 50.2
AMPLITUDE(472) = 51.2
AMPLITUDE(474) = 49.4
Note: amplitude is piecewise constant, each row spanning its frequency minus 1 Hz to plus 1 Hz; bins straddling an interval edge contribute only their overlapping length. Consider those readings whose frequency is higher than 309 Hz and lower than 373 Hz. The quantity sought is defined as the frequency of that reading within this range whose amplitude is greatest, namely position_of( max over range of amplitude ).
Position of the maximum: 326 Hz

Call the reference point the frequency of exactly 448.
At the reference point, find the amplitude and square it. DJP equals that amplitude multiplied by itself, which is 2621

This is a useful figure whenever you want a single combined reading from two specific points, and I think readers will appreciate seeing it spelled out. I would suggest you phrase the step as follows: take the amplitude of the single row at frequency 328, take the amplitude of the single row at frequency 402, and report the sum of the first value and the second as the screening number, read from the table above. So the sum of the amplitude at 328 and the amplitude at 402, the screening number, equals 77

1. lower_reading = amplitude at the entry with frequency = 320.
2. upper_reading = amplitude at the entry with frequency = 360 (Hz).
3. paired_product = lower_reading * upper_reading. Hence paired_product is 2362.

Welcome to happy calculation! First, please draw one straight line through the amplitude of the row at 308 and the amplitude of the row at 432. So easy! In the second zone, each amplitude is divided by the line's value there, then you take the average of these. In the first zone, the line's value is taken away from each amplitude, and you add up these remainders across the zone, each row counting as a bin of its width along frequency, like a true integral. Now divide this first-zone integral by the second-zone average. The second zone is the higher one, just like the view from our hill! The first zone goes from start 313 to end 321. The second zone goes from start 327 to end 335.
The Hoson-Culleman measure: 14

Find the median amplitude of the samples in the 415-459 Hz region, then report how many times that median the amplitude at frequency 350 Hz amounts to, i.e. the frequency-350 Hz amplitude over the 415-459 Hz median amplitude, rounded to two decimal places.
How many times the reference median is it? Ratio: 0.93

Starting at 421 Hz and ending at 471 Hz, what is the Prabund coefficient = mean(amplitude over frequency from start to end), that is 50.1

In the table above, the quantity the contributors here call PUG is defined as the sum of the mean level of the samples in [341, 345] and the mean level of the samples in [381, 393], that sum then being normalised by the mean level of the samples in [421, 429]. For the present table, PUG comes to 1.7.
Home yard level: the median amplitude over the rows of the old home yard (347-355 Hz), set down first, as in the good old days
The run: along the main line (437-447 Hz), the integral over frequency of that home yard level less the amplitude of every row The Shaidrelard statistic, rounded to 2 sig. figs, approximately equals -33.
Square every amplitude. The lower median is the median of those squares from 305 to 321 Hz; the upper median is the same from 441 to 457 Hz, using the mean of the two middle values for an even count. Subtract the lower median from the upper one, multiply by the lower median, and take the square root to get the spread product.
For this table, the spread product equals 662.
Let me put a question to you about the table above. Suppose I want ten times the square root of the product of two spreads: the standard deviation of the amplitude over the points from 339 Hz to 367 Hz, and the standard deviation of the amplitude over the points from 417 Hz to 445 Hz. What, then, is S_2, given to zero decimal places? 14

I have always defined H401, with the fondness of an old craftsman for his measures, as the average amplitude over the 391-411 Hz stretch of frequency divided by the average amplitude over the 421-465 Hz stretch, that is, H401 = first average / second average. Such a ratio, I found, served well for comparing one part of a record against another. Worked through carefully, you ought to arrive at 0.60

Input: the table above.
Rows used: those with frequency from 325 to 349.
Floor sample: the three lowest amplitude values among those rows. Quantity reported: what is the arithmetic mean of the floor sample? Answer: 48.0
